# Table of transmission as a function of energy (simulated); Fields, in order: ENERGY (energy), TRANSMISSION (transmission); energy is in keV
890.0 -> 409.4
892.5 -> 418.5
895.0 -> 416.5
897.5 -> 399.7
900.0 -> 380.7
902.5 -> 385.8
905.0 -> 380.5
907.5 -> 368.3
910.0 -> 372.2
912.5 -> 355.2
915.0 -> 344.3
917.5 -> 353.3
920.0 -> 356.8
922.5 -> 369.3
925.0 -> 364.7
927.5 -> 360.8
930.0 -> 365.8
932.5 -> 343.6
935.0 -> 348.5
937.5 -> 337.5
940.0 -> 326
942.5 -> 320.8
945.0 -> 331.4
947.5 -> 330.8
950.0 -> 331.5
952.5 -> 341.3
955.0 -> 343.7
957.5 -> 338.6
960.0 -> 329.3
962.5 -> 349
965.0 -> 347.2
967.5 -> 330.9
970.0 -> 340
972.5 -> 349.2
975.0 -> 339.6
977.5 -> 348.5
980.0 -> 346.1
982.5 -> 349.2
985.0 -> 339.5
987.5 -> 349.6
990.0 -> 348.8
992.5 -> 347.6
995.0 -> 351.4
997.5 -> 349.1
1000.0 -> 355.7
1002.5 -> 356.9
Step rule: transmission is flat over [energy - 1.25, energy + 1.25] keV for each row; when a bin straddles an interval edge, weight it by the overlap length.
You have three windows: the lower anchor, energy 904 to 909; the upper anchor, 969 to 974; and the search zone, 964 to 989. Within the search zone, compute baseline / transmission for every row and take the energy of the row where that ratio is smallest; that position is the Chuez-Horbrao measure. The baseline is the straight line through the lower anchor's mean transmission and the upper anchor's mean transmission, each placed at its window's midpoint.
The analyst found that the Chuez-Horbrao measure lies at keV 987.5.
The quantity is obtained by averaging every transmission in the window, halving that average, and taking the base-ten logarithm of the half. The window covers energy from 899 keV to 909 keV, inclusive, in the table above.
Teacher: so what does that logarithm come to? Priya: 2.28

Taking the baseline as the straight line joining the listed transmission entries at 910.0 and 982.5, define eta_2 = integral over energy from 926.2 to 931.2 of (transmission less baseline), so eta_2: -15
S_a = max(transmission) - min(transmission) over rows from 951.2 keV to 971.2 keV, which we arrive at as 20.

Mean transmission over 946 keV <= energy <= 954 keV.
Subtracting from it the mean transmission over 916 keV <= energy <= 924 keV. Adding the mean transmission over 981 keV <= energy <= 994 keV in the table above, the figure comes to 322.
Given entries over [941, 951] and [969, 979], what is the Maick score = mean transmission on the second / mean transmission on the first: 1.05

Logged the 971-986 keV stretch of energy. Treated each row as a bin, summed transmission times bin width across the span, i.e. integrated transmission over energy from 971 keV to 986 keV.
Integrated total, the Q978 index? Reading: 5180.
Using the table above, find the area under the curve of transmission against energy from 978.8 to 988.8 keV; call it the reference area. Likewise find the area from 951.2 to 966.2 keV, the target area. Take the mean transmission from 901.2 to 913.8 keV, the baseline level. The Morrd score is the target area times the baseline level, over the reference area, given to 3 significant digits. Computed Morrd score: 551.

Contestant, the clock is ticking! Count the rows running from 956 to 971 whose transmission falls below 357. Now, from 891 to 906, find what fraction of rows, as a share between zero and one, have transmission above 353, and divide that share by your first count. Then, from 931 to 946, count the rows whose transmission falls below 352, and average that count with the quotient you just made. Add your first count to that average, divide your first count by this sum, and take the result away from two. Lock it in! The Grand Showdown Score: 1.34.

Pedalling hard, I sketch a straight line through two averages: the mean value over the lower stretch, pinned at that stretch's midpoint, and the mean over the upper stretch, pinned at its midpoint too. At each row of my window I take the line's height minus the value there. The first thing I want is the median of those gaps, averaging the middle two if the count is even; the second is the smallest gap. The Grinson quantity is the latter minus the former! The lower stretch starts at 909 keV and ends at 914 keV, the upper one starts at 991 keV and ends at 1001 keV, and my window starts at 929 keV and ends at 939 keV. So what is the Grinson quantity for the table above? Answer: -19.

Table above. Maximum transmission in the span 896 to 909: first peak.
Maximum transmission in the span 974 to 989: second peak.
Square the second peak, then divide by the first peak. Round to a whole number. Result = 306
